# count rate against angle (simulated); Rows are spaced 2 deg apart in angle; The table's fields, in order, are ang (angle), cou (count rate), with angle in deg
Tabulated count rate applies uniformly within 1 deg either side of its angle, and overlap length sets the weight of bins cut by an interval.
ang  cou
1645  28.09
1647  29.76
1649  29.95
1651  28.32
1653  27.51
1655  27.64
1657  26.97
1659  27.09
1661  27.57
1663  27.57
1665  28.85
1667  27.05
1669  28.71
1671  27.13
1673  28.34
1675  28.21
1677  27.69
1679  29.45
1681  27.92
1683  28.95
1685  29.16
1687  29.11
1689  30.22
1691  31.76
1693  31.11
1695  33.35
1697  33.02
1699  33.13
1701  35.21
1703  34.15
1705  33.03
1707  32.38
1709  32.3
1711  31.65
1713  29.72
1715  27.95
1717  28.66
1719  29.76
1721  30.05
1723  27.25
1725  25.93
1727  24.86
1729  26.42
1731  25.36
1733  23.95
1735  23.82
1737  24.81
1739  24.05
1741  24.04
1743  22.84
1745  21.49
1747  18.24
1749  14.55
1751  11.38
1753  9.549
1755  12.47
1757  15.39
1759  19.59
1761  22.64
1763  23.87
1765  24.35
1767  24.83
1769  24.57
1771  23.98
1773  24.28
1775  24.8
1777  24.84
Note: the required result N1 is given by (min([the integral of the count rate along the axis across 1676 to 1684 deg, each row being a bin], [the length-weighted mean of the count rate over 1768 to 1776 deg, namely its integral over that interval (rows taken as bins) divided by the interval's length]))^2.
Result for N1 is 596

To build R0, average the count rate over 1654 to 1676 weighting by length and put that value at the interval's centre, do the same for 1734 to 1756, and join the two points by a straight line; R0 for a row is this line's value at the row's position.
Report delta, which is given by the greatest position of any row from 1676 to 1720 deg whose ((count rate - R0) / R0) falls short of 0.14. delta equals 1683 deg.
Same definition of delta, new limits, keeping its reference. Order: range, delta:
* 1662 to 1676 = 1675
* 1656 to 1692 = 1683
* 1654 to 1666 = 1665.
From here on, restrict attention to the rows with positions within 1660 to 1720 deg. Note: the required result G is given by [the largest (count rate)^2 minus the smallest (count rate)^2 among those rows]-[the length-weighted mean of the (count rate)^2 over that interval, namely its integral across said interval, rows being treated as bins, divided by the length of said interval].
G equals -403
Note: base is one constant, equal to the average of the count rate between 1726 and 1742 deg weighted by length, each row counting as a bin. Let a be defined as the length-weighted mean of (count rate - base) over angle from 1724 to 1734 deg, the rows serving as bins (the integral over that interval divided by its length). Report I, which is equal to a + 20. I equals 20.6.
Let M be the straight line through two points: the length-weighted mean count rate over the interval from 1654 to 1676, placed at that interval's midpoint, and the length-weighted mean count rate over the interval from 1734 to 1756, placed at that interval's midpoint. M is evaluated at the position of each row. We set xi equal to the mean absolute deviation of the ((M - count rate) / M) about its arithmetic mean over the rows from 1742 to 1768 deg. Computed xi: 0.28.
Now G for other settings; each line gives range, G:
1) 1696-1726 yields -397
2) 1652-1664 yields -714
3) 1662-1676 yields -683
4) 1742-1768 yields 155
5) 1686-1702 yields -642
